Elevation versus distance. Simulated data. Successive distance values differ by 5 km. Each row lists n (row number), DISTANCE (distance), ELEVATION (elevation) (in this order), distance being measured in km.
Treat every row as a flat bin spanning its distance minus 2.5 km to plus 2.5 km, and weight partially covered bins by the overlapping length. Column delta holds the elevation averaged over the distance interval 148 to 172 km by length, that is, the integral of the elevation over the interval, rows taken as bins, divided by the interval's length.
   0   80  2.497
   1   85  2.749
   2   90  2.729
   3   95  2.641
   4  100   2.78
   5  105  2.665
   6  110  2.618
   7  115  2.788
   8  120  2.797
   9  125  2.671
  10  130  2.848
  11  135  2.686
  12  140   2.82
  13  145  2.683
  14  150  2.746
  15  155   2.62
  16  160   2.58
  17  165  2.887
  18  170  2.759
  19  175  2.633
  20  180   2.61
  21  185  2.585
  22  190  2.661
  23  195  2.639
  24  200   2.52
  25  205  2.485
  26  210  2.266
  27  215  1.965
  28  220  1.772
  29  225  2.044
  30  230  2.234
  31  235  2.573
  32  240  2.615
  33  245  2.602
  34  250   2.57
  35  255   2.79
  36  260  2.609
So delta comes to 2.72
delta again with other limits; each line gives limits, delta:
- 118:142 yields 2.76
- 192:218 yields 2.37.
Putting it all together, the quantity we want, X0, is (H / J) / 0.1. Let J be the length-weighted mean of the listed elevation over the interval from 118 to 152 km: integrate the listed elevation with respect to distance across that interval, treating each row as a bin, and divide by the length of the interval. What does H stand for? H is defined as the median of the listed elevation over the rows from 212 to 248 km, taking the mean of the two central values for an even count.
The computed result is 8.1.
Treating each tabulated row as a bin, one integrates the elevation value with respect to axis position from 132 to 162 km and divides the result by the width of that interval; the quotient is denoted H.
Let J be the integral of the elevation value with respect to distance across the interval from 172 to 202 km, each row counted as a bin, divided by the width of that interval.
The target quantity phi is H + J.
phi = 5.31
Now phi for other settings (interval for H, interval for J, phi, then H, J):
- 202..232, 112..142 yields 4.90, 2.13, 2.8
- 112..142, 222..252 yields 5.19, 2.76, 2.4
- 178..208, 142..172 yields 5.29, 2.58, 2.7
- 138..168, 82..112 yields 5.42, 2.72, 2.7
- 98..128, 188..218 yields 5.13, 2.72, 2.4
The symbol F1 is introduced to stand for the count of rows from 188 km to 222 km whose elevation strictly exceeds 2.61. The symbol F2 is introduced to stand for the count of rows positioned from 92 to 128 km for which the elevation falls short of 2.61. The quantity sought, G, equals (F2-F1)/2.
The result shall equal -1.0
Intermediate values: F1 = 2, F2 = 0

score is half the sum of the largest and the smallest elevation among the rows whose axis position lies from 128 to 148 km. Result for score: 2.77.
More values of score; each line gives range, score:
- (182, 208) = 2.57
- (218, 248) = 2.19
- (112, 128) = 2.73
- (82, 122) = 2.71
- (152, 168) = 2.73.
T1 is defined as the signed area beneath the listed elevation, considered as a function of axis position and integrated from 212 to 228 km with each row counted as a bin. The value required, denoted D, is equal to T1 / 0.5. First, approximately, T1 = 31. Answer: 62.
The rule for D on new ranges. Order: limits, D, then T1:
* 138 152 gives 77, 38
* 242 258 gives 85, 42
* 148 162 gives 74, 37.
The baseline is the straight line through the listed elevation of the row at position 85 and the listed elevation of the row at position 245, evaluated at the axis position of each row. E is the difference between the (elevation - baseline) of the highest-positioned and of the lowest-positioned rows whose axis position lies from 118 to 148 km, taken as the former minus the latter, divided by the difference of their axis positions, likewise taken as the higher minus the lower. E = -0.004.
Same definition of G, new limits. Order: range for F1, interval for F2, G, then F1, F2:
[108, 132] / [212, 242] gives 0.0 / 5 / 5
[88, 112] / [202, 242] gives 1.0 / 5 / 7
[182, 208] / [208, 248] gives 2.5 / 2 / 7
